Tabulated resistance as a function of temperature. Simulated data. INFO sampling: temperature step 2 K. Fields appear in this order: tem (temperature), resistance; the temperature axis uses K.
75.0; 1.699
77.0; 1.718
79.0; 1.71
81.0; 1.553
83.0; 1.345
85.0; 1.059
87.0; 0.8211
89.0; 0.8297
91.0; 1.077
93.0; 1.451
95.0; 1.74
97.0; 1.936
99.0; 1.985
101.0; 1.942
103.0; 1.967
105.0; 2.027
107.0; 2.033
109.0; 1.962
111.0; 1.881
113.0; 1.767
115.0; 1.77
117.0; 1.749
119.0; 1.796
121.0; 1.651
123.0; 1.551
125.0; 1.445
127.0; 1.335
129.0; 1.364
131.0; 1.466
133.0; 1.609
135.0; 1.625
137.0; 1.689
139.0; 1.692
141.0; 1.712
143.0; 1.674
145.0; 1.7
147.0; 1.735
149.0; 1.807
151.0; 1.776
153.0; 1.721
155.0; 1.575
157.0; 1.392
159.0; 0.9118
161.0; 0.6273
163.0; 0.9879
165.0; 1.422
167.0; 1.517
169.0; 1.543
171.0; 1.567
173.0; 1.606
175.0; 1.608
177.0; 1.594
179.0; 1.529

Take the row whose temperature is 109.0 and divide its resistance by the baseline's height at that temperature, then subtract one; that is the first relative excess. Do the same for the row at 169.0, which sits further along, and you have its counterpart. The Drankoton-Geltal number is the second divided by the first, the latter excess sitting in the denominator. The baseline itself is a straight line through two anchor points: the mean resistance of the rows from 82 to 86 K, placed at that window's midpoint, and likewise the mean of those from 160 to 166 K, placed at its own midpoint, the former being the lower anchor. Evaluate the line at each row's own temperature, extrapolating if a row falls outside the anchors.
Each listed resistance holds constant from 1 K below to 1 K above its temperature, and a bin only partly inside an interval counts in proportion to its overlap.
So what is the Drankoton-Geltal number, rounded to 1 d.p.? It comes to 0.8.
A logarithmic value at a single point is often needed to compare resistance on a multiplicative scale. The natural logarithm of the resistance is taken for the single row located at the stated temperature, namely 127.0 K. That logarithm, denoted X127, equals 0.29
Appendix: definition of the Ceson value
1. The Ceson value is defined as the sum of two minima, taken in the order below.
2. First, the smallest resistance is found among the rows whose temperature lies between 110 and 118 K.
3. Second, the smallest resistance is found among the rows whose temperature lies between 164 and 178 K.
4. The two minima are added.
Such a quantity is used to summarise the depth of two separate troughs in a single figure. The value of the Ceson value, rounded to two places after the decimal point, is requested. 3.17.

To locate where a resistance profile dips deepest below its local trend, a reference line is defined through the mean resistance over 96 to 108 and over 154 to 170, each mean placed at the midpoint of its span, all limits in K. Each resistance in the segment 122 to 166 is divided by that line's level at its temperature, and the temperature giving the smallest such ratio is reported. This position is 161.0 K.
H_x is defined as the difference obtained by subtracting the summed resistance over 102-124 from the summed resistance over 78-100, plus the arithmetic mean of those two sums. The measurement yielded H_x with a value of 13.2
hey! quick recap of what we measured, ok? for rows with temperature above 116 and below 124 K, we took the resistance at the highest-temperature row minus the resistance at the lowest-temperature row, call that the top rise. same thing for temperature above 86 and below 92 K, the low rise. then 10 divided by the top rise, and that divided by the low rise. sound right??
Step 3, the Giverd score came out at -197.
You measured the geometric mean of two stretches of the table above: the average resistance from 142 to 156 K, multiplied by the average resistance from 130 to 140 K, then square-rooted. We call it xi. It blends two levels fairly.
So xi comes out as 1.66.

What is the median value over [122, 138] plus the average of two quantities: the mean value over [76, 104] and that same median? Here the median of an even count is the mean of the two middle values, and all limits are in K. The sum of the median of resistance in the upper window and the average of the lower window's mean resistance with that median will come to 3.02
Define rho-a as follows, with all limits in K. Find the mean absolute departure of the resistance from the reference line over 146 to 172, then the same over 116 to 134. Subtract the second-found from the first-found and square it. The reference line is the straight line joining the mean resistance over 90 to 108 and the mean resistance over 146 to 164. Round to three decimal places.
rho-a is 0.031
